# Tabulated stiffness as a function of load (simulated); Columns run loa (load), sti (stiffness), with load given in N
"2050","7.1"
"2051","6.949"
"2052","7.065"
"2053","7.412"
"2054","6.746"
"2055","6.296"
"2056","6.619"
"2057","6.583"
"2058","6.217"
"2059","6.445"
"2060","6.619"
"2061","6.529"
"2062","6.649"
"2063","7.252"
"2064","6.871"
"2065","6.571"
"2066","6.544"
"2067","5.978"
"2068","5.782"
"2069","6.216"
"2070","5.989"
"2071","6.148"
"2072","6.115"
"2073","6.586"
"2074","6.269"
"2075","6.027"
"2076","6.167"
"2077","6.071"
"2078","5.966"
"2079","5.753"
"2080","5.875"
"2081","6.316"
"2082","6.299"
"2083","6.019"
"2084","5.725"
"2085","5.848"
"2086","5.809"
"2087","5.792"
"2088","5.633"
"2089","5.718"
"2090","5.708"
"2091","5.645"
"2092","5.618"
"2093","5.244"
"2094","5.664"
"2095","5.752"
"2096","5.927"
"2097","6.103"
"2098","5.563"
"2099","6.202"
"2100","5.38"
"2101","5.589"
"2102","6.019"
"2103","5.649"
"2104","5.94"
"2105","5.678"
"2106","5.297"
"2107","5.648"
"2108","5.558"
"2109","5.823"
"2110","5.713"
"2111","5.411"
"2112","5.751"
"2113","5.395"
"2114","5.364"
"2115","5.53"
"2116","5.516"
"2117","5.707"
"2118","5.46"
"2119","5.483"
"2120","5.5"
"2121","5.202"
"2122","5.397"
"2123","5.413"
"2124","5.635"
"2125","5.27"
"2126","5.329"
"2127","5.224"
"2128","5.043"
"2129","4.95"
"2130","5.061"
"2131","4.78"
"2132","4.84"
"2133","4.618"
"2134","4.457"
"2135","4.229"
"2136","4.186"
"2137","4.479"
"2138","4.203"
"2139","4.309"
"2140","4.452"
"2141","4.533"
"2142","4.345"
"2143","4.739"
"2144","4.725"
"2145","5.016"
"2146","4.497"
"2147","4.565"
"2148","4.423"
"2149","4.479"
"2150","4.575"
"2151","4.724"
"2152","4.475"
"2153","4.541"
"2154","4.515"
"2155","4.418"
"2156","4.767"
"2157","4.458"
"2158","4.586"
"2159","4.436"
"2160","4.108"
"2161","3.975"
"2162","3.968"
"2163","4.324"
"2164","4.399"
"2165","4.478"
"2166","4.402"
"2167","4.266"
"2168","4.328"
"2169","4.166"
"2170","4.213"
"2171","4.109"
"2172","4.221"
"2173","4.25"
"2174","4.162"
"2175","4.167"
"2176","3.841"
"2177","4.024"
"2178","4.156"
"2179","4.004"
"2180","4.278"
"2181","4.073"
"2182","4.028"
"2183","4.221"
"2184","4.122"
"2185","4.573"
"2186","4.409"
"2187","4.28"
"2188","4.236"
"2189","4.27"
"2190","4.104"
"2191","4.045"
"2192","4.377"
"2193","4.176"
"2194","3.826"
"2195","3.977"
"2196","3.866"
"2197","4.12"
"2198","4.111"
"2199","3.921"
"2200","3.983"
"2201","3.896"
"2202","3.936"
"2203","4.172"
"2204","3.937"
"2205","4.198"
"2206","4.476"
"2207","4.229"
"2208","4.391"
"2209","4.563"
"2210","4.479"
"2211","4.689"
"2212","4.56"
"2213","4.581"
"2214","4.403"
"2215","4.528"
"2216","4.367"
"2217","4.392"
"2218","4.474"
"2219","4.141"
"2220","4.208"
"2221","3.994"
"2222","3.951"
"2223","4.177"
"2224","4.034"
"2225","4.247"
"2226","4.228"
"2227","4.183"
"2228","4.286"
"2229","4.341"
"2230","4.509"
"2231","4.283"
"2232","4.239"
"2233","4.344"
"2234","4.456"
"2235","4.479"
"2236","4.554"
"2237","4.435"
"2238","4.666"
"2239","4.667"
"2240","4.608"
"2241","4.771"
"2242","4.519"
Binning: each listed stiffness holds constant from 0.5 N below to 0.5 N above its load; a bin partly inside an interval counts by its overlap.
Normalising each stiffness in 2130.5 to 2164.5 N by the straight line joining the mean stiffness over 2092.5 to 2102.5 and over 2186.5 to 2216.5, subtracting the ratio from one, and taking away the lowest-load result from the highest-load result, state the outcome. -0.01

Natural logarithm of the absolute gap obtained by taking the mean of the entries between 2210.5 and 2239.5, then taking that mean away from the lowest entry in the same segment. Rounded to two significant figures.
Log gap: -0.90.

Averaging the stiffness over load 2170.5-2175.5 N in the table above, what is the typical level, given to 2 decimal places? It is 4.18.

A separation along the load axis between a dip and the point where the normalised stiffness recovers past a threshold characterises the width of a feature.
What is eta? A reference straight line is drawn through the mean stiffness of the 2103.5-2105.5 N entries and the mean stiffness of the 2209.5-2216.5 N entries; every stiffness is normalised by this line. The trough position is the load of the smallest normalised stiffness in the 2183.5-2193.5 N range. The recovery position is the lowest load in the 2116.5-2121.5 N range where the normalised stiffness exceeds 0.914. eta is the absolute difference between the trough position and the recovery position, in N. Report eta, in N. 74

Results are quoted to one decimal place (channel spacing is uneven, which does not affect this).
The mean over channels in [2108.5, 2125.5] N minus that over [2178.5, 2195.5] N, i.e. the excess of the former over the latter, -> 1.3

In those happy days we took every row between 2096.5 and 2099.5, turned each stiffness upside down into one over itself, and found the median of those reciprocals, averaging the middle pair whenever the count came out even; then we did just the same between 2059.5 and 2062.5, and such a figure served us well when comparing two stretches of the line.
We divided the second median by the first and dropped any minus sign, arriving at 0.92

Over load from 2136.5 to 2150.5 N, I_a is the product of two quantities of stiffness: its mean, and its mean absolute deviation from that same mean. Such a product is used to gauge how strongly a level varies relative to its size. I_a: 0.7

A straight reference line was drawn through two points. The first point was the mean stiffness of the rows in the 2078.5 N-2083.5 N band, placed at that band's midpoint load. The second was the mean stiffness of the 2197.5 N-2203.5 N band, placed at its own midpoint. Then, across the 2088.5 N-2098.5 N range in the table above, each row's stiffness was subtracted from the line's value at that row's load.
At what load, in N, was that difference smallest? 2097 N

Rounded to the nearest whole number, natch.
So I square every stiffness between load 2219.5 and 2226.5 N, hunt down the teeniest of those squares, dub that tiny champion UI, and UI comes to 16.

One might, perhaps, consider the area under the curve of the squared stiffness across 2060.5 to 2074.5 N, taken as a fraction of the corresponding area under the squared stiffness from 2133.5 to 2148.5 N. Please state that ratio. 1.91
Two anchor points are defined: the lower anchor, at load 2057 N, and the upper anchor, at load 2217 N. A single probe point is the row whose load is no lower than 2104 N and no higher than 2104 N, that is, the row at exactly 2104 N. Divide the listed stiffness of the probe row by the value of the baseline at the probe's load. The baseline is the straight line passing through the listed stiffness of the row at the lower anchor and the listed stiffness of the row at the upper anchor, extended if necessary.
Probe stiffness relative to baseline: 1.00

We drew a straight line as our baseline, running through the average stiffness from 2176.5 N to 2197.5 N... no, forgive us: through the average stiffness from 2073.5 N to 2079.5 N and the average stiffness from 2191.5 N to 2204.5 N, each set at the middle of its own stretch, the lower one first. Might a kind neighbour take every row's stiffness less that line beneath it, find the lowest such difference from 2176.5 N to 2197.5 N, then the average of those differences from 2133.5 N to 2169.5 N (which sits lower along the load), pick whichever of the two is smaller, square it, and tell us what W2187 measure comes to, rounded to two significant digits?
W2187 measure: 0.13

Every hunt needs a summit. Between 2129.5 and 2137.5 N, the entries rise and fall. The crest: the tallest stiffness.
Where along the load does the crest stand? 2130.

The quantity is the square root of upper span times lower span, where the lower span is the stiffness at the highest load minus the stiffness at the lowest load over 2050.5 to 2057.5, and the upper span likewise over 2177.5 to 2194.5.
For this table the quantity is 0.35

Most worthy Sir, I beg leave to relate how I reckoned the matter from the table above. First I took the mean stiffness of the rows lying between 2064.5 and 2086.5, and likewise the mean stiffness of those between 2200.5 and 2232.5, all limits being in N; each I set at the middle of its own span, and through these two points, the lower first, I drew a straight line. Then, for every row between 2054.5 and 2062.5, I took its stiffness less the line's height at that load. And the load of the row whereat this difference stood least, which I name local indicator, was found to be 2058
